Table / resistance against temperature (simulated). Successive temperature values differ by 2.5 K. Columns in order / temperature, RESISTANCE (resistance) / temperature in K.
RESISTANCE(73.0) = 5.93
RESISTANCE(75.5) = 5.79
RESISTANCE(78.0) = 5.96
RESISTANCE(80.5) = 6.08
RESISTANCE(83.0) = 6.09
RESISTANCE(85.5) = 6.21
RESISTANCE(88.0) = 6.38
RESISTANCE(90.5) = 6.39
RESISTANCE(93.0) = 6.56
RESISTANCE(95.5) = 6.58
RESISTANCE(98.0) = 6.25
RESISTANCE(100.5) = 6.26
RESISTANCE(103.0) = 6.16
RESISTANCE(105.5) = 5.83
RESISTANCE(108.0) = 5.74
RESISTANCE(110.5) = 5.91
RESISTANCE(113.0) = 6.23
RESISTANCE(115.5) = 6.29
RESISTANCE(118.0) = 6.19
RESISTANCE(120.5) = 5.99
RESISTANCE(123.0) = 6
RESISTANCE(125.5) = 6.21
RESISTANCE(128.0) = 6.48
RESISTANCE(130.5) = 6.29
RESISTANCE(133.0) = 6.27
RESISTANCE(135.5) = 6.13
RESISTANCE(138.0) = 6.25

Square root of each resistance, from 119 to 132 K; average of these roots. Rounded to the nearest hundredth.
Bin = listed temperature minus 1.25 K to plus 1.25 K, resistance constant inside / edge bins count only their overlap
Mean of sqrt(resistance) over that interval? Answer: 2.49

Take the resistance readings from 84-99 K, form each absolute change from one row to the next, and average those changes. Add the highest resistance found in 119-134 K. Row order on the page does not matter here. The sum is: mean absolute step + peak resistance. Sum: 6.62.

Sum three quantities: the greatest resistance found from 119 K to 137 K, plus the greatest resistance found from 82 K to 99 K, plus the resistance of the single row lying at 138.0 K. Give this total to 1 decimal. 19.3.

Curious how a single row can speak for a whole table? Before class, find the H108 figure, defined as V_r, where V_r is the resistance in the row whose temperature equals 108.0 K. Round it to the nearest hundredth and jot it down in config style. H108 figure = 5.74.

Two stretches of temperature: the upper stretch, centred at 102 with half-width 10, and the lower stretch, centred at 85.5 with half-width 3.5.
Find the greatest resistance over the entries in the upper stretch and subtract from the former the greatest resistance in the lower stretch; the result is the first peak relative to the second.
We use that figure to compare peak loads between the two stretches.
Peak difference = 0.2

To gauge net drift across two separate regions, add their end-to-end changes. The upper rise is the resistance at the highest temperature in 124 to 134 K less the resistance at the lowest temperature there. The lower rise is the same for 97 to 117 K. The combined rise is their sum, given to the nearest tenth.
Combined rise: 0.1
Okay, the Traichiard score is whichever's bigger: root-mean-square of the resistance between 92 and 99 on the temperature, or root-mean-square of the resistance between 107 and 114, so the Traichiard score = 6.47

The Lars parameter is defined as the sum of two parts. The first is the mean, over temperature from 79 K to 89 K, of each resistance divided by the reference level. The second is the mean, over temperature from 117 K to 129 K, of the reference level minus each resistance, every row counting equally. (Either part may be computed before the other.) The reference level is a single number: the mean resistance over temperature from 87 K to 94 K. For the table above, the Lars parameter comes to 1.23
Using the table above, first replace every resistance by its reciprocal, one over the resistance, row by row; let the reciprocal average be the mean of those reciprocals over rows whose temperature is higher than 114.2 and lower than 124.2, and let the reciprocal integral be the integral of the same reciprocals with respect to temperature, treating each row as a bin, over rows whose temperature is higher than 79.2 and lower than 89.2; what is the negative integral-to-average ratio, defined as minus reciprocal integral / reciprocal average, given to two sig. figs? -9.9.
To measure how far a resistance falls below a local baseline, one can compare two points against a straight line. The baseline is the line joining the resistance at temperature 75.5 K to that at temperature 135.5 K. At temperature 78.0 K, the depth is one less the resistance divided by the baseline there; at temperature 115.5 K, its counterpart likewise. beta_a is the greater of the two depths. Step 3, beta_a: -0.027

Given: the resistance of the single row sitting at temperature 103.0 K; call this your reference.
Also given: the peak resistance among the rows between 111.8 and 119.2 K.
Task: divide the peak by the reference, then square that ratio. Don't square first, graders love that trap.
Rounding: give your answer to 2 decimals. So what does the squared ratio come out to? 1.04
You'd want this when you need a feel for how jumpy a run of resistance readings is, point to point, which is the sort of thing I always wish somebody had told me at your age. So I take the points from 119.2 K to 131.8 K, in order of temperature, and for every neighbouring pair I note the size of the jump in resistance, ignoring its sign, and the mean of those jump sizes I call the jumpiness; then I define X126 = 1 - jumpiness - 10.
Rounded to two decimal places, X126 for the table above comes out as -9.17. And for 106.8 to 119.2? -9.16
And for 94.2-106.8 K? -9.19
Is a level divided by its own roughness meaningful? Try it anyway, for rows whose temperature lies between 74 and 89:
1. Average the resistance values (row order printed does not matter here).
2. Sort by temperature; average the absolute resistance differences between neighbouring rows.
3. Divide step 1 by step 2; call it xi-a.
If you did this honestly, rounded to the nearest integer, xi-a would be 52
